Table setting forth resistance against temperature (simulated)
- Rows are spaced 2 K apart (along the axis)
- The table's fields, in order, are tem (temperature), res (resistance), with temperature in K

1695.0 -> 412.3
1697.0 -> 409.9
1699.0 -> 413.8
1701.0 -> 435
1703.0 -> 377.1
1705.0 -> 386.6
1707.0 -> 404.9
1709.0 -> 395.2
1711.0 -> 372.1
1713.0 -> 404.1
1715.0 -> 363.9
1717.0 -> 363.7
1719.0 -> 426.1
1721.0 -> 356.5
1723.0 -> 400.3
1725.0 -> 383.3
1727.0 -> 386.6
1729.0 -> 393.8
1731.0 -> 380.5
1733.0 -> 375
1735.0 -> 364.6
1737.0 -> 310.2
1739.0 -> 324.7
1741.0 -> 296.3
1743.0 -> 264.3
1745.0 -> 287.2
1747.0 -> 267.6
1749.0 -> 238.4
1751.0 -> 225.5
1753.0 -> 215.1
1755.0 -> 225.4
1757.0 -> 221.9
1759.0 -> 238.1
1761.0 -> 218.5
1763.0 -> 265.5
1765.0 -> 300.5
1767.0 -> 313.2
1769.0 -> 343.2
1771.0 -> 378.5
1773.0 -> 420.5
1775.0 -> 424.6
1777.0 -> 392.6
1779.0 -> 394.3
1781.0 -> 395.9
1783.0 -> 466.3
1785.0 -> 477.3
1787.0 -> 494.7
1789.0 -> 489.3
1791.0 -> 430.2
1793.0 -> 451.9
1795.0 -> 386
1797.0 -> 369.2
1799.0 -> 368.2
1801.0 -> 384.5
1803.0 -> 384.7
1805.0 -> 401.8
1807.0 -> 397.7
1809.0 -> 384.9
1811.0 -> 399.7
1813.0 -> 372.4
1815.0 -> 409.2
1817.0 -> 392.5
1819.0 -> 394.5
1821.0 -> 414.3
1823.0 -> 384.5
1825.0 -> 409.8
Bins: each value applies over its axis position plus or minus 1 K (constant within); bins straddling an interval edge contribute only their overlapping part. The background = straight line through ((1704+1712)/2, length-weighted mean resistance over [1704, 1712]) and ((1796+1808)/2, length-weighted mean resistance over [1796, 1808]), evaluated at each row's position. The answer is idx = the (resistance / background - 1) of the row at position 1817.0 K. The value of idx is 0.0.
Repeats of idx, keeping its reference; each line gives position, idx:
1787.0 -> 0.3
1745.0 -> -0.3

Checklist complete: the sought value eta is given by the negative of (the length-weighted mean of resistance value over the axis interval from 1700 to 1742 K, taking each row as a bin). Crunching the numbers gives -376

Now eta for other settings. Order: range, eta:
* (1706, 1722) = -386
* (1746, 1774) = -277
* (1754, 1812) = -373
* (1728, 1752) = -311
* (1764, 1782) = -374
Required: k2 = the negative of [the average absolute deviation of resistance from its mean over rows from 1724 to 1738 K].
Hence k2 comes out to -19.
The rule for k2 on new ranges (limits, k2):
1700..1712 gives -17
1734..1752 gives -33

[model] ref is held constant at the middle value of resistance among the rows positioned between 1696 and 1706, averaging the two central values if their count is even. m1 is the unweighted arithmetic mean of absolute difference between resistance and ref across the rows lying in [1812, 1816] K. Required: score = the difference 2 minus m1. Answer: -17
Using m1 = 19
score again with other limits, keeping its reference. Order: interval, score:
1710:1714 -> -20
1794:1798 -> -30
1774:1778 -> -14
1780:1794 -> -50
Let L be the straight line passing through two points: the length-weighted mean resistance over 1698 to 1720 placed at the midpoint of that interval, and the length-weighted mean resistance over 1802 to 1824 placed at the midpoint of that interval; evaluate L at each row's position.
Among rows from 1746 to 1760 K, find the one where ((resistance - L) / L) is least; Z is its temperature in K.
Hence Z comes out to 1753.0 K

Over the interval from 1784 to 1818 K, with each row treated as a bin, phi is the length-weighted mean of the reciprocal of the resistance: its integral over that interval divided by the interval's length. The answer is 0.0025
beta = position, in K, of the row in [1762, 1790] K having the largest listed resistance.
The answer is 1787.0 K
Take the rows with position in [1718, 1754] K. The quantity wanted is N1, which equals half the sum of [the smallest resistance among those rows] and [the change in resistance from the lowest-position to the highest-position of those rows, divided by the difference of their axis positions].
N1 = 104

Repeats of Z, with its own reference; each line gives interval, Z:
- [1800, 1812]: 1801.0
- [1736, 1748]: 1743.0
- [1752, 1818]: 1753.0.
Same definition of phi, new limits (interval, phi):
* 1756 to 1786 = 0.0030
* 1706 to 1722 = 0.0026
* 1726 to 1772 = 0.0035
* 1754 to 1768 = 0.0040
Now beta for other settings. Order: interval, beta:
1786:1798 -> 1787.0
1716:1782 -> 1719.0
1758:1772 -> 1771.0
